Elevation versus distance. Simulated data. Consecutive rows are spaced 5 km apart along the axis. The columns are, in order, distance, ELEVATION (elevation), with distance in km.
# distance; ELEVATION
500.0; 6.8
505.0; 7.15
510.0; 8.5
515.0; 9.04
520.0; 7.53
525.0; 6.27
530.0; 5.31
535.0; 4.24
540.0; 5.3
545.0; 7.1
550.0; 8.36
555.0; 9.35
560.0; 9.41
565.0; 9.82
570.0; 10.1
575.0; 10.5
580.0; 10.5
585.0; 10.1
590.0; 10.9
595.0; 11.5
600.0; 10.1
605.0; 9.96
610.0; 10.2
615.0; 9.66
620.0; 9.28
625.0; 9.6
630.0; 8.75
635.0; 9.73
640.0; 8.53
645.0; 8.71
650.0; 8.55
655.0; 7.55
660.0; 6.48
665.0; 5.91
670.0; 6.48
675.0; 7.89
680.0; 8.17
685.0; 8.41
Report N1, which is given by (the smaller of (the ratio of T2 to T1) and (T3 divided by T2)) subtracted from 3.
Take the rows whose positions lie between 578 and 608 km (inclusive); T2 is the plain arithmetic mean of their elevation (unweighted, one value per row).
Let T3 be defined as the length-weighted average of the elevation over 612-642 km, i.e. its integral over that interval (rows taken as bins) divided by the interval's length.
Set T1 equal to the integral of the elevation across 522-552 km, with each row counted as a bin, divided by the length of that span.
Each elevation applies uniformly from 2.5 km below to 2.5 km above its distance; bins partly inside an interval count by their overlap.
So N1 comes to 2.12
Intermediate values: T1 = 6.1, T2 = 10.5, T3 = 9.3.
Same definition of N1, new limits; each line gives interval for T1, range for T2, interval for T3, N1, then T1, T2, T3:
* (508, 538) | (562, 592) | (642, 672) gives 2.29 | 6.8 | 10.3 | 7.3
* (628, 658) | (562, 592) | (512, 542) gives 2.39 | 8.6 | 10.3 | 6.3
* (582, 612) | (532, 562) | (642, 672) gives 2.30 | 10.5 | 7.3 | 7.3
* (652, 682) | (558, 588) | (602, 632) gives 2.05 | 7.1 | 10.1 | 9.6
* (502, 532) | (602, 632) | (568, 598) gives 1.89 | 7.3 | 9.6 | 10.6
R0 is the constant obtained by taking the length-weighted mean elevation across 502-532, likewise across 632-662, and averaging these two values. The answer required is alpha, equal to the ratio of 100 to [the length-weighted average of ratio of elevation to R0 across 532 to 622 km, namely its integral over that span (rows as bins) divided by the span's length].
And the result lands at 85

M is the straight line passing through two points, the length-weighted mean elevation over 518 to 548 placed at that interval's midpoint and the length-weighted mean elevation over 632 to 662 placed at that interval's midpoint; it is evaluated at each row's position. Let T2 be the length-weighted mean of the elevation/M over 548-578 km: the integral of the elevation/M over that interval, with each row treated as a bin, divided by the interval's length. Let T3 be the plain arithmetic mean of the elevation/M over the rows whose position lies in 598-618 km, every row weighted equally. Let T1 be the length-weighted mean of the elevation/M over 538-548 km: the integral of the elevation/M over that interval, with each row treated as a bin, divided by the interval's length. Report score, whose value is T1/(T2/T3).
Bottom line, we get 0.9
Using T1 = 1.03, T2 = 1.5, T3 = 1.33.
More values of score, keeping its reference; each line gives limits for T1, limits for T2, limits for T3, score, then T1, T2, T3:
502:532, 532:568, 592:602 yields 1.6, 1.30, 1.2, 1.48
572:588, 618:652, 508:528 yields 1.9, 1.50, 1.1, 1.39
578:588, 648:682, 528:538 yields 1.4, 1.48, 0.8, 0.80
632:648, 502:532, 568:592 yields 1.3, 1.10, 1.3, 1.50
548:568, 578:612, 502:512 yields 1.4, 1.43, 1.4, 1.43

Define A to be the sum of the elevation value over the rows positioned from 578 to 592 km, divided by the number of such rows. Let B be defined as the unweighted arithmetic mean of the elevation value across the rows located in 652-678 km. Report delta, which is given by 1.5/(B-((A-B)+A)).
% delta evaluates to -0.2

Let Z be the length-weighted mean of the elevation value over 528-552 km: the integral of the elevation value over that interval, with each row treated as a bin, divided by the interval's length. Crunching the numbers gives 6.0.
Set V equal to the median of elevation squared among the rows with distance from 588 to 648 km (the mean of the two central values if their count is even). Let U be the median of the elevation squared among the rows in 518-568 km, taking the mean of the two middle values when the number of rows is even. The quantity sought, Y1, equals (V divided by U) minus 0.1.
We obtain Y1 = 1.7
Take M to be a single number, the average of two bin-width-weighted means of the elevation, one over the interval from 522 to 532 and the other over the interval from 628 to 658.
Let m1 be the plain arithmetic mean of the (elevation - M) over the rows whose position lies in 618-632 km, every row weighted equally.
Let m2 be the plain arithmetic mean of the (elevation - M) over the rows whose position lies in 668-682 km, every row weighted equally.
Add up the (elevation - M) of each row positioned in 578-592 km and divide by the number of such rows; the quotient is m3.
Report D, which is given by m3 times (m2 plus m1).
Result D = 7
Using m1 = 2.0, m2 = 0.3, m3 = 3.3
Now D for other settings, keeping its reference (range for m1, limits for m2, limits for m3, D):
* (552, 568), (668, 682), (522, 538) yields -5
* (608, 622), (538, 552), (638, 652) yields 3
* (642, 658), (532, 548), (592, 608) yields -2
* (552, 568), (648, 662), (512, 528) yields 1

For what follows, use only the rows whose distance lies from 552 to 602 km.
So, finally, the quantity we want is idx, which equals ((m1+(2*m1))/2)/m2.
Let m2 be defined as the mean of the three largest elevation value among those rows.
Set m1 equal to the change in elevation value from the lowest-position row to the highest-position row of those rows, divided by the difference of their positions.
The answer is 0.002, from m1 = 0.02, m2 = 11.0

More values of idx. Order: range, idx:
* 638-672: -0.012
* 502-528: -0.008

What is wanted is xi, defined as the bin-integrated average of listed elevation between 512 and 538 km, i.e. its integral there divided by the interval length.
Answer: 6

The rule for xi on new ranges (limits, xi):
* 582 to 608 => 11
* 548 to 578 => 10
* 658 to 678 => 7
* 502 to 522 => 8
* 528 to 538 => 5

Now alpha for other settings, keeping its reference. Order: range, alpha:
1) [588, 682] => 88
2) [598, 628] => 80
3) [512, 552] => 118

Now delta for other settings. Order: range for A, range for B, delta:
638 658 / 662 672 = -0.4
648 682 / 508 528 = 1.4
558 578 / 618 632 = -1.0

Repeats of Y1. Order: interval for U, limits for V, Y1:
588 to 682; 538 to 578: 1.0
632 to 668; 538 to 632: 1.2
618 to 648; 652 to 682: 0.5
